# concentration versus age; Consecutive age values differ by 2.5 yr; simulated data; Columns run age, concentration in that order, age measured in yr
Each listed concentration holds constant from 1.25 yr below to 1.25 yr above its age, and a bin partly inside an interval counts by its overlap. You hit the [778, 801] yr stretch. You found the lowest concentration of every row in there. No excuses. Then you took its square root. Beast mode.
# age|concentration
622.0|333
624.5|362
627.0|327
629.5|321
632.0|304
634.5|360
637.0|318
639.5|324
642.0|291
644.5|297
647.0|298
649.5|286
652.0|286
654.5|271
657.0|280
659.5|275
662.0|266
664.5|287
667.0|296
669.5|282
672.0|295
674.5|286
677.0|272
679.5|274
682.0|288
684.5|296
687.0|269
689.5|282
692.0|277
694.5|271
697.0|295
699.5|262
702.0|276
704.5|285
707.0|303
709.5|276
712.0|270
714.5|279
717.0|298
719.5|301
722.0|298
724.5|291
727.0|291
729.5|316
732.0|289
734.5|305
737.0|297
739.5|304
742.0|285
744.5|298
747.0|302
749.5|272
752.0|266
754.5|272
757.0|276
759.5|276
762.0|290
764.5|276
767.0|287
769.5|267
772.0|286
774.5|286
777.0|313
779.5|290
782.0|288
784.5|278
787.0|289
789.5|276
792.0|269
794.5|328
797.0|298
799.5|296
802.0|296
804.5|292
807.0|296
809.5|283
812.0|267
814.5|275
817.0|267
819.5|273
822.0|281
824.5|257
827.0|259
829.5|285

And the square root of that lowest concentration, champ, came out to 16.4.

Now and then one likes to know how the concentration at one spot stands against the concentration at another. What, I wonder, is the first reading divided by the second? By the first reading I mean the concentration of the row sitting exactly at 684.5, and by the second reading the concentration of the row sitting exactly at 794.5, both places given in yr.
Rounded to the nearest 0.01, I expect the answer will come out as 0.90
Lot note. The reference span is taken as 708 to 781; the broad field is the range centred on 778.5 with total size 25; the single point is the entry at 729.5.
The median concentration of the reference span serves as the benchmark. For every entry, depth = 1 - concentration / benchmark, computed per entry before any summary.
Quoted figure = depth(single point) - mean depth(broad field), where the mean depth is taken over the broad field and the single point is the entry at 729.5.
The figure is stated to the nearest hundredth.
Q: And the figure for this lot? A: -0.10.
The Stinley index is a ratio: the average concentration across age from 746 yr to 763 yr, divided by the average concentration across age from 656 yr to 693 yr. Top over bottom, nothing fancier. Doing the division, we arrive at 0.99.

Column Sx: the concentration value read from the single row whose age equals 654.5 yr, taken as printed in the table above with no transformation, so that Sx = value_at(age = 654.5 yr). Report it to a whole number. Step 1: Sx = 271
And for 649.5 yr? 286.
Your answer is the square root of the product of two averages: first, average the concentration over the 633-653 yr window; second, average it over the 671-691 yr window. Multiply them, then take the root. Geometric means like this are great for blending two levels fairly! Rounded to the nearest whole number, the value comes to 295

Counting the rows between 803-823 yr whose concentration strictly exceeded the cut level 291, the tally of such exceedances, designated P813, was 2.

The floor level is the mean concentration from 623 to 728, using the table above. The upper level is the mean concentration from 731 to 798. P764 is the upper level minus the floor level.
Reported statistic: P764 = -5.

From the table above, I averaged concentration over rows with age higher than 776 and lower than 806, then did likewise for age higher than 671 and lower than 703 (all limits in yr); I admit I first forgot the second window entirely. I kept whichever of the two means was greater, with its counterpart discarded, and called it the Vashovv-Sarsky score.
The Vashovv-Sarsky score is 293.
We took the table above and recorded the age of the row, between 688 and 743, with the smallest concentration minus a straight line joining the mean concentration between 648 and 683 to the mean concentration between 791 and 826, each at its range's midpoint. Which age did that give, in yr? 699.5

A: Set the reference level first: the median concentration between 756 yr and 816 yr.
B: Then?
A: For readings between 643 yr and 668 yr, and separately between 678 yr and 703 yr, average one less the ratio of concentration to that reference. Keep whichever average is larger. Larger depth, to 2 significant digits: 0.026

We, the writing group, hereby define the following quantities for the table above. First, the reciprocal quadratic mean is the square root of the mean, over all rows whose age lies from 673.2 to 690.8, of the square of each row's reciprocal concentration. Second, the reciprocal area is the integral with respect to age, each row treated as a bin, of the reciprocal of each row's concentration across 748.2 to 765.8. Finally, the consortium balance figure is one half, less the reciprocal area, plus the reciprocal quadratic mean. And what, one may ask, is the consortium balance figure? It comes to 0.440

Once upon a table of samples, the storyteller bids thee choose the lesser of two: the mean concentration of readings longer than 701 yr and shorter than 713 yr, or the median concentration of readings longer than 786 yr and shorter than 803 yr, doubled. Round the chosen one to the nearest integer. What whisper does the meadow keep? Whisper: 282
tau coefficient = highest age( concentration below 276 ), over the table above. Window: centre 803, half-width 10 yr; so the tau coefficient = 812.0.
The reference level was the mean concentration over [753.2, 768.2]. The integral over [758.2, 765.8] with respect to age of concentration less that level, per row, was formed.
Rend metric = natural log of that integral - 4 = -1.8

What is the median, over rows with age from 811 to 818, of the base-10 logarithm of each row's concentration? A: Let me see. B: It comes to 2.43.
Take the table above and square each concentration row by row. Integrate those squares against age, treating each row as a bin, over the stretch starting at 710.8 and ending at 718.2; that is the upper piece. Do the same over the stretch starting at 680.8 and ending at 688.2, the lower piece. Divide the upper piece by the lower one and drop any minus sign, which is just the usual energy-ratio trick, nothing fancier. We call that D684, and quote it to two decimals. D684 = 0.99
